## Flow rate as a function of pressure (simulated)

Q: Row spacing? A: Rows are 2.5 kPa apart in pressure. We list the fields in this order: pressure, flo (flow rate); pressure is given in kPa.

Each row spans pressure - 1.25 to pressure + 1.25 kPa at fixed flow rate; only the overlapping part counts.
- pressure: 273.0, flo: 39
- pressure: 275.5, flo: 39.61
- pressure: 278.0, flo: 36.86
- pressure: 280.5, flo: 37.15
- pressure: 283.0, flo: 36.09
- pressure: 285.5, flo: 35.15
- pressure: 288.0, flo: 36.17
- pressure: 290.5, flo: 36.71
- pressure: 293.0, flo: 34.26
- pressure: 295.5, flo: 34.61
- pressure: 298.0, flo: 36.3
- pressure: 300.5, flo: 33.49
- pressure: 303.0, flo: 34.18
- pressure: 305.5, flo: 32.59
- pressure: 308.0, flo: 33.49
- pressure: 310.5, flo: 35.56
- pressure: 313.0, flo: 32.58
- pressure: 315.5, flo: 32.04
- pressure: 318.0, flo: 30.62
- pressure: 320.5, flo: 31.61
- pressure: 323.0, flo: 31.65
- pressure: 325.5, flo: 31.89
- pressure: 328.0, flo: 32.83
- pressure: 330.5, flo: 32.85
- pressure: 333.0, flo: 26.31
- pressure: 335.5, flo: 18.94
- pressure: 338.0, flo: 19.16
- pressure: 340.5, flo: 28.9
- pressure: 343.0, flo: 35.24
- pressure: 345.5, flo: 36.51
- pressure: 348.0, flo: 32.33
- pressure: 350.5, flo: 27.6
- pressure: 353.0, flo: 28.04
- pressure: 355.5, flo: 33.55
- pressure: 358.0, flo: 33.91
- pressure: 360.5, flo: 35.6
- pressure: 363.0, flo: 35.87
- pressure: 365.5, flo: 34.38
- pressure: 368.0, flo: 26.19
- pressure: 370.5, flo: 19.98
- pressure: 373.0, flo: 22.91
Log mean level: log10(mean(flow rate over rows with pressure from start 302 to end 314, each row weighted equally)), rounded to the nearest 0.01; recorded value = 1.53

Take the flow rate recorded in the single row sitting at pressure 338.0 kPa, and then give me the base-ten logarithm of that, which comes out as 1.28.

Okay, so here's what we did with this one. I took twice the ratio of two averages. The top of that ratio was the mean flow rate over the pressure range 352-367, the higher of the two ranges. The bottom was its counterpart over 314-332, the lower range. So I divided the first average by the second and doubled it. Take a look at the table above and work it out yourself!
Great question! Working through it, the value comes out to 2.10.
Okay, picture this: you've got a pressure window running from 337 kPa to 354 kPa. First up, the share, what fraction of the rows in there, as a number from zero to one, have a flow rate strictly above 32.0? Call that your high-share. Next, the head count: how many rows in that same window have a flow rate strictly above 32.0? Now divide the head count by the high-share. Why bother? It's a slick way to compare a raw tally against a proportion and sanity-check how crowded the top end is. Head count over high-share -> 7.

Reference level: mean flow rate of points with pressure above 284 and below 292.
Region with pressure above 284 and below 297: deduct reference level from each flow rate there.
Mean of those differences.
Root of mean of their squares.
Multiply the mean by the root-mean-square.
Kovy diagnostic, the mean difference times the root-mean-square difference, -1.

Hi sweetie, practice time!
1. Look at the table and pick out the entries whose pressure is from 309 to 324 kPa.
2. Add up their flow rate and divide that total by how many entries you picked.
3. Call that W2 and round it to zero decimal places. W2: 32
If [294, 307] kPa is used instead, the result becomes 34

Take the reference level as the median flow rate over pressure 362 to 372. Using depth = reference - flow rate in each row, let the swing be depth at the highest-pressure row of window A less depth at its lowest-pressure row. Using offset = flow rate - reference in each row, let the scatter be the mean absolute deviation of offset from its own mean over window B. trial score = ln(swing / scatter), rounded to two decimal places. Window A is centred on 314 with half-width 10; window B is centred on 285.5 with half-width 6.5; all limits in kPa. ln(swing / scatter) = 0.55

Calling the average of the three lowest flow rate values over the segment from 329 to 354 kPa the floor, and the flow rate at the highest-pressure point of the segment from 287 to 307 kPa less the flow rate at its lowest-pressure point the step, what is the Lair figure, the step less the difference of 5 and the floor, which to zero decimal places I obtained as 13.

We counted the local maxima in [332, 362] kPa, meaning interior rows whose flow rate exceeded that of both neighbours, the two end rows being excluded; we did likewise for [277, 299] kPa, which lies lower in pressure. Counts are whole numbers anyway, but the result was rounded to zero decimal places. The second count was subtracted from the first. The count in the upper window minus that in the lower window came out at -1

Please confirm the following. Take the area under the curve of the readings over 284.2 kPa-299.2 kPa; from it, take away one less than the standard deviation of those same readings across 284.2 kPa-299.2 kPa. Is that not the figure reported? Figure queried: 533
